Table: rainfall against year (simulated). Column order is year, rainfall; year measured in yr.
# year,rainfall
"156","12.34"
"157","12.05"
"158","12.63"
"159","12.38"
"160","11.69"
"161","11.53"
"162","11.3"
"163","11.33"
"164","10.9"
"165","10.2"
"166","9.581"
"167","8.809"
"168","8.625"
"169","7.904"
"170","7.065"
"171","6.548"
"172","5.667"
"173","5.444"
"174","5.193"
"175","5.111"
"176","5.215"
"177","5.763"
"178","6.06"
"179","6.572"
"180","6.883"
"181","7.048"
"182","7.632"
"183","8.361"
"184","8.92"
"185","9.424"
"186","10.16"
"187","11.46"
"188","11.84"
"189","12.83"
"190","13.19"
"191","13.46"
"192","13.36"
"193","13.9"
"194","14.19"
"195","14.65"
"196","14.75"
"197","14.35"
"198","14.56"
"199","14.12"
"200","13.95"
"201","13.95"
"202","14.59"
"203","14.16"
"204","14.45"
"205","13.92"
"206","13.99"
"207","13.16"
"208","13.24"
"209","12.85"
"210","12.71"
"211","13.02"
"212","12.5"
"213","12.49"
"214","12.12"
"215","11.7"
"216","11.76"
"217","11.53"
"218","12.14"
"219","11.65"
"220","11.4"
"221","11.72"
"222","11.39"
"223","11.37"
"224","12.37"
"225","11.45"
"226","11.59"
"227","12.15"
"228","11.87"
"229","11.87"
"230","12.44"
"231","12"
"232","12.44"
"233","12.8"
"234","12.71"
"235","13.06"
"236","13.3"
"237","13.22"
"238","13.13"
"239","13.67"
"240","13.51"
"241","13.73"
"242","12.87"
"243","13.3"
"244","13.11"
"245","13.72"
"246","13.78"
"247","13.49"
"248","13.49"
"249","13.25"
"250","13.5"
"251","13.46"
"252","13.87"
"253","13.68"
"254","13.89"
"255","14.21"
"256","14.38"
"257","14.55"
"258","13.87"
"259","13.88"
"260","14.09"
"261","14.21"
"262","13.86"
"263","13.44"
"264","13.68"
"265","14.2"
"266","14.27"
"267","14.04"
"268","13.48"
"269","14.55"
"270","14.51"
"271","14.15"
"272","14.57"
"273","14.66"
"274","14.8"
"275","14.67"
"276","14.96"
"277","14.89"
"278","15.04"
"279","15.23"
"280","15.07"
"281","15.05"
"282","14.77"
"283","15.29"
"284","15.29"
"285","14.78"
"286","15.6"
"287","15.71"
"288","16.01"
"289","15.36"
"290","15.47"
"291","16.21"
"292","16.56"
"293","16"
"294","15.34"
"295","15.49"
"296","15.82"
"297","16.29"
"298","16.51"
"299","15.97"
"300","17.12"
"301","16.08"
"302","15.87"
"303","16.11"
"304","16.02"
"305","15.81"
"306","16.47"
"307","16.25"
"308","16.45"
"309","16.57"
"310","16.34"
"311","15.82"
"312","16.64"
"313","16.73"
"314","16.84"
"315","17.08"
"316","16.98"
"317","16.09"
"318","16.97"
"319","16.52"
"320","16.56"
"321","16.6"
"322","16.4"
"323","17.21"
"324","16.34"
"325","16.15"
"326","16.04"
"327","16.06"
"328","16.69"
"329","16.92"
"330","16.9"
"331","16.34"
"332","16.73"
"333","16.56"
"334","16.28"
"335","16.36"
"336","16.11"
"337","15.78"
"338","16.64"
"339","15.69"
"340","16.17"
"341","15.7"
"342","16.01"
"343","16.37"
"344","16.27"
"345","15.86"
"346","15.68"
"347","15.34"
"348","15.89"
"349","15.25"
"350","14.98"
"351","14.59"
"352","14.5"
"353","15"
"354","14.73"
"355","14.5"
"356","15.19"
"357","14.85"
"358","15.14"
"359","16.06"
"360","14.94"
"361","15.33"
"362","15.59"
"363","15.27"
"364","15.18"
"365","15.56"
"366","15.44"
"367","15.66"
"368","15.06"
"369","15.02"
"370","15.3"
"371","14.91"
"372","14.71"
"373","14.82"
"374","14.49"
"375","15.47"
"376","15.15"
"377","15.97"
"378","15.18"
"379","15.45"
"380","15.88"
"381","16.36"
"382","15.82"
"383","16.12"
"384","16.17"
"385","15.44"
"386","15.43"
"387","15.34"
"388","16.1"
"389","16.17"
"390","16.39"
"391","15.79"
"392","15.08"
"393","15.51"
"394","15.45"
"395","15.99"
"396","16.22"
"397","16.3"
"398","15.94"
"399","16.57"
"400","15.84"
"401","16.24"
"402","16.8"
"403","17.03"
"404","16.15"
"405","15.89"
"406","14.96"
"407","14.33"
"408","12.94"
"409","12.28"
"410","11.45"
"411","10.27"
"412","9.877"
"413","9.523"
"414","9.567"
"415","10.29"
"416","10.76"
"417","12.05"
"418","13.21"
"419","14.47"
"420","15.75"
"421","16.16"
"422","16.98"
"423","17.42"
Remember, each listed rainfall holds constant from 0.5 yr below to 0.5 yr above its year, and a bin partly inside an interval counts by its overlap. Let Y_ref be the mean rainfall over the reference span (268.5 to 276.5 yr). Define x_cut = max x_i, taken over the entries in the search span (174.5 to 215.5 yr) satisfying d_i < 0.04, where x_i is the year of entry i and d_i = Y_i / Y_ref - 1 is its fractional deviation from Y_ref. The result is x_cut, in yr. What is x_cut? 215 yr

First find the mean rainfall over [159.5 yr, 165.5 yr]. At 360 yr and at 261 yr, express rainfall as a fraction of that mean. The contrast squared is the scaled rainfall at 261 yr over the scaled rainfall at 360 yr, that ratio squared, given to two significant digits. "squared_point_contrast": 0.90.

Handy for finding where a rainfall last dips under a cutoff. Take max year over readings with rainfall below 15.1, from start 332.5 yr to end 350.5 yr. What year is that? 350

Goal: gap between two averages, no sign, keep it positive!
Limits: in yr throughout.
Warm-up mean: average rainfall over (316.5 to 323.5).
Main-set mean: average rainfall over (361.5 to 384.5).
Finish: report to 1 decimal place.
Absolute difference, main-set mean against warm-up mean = 1.2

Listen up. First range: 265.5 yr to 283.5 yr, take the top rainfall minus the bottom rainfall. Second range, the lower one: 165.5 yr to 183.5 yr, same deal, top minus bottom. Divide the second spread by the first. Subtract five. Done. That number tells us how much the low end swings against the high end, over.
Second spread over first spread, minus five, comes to -2.5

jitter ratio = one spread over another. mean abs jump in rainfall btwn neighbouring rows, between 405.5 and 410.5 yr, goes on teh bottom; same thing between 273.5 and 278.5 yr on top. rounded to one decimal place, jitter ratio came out 0.2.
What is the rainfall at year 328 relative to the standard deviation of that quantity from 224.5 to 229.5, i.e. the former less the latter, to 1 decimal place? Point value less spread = 16.4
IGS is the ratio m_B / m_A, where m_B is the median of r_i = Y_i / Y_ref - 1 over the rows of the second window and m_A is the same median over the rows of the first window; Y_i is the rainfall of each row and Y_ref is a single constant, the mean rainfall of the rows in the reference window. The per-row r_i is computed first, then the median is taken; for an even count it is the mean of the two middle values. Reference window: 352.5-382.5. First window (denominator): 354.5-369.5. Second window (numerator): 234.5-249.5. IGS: 25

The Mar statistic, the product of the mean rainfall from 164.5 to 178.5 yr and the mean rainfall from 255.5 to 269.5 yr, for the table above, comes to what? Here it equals 97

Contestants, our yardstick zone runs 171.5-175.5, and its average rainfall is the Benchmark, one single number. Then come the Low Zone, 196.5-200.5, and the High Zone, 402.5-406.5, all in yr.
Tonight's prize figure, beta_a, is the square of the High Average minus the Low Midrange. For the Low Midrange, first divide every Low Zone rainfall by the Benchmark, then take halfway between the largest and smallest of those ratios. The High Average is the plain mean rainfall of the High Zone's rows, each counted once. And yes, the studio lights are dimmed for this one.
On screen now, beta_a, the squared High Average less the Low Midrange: 254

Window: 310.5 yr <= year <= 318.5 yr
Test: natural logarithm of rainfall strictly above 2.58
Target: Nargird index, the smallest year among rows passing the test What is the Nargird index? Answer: 311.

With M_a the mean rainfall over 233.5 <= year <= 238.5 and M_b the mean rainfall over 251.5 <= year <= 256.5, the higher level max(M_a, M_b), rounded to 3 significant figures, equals 14.0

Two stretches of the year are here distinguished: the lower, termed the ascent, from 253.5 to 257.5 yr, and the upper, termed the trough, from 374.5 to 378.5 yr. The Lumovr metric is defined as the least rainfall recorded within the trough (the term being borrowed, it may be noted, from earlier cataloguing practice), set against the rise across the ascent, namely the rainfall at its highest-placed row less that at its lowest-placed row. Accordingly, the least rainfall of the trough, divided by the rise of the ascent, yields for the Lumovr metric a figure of 23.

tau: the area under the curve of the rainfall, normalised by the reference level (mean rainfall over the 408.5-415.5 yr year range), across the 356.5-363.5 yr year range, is 10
